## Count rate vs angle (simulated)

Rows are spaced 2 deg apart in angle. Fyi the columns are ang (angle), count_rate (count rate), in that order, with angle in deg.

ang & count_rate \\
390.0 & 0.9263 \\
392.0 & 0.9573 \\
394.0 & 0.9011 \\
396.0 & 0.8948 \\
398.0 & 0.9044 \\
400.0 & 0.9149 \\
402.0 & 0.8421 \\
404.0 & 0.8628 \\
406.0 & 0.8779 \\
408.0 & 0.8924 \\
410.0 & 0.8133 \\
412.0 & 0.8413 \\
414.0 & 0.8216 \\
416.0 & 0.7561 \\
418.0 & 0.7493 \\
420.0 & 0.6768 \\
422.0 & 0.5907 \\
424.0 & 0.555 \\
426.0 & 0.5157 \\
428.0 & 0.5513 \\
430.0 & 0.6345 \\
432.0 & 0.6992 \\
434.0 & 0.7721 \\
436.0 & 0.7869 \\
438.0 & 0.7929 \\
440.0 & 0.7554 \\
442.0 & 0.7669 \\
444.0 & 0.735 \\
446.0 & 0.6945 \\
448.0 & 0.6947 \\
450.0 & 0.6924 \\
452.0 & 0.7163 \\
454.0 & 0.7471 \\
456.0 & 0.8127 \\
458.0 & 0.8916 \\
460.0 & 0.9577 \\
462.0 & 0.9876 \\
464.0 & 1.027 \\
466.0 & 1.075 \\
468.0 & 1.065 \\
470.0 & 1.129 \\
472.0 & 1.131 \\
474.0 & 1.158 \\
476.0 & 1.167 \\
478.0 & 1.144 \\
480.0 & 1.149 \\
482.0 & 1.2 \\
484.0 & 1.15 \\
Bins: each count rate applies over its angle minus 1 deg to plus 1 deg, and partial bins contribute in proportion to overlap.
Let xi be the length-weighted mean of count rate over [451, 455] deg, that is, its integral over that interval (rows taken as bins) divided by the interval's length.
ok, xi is 0.73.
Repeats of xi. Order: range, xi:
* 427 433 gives 0.63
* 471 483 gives 1.16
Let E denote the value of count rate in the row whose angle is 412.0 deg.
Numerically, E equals 0.8413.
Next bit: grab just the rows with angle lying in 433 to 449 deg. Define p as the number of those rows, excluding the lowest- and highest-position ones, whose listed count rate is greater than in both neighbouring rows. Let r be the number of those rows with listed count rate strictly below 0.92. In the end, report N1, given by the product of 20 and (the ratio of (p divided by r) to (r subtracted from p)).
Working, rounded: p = 2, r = 8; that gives -0.8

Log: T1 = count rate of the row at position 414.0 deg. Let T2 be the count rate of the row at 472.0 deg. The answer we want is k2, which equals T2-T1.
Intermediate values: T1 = 0.8216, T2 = 1.131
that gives 0.31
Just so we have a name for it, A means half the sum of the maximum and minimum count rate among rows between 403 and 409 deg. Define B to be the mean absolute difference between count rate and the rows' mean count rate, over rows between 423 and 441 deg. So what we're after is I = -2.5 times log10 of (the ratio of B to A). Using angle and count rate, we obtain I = 2.39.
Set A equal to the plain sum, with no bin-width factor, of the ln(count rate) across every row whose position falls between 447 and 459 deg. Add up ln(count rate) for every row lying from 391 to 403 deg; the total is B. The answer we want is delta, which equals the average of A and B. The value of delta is -1.1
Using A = -1.7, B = -0.6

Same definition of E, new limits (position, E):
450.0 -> 0.6924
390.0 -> 0.9263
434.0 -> 0.7721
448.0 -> 0.6947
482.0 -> 1.2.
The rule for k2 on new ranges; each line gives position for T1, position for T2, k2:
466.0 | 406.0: -0.20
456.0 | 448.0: -0.12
